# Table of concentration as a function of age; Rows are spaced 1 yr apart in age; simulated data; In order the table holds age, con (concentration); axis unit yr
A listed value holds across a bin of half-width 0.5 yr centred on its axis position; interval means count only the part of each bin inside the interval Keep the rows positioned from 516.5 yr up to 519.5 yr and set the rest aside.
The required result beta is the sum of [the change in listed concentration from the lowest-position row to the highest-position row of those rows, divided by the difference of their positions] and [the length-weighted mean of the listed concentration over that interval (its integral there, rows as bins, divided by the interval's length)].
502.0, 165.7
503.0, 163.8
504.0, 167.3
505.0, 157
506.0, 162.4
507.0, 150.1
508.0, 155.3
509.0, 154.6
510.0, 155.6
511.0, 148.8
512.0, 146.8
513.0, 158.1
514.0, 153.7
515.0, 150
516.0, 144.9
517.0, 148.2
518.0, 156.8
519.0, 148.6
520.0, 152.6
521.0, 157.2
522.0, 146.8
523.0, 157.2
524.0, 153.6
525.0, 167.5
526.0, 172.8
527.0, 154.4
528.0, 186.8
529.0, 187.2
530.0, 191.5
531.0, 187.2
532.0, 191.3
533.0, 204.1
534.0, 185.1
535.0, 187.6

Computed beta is 151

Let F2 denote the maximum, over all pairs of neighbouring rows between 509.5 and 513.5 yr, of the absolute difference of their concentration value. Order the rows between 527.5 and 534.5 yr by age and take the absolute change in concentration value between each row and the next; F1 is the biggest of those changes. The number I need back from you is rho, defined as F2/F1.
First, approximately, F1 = 19.0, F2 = 11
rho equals 0.6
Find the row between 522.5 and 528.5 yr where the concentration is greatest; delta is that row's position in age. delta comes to 528.0 yr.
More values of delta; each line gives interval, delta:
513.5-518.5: 518.0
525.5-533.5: 533.0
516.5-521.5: 521.0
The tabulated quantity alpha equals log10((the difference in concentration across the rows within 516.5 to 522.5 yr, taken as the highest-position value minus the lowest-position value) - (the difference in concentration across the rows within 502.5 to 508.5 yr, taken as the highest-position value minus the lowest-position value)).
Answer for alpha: 0.9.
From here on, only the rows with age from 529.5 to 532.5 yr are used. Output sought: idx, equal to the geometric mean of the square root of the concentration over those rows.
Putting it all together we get 13.8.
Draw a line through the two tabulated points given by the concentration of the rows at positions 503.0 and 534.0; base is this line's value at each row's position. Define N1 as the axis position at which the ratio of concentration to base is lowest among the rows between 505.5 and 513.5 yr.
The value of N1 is 512.0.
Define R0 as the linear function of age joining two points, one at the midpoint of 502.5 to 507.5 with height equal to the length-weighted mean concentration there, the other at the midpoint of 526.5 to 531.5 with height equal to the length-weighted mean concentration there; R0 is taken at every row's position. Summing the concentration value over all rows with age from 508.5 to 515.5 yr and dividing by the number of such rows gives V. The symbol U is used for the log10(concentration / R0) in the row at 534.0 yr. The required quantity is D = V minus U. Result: 153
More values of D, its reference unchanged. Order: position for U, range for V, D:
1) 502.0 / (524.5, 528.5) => 170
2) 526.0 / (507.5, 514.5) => 153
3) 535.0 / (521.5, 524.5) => 153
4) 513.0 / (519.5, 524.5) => 154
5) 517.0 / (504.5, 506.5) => 160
